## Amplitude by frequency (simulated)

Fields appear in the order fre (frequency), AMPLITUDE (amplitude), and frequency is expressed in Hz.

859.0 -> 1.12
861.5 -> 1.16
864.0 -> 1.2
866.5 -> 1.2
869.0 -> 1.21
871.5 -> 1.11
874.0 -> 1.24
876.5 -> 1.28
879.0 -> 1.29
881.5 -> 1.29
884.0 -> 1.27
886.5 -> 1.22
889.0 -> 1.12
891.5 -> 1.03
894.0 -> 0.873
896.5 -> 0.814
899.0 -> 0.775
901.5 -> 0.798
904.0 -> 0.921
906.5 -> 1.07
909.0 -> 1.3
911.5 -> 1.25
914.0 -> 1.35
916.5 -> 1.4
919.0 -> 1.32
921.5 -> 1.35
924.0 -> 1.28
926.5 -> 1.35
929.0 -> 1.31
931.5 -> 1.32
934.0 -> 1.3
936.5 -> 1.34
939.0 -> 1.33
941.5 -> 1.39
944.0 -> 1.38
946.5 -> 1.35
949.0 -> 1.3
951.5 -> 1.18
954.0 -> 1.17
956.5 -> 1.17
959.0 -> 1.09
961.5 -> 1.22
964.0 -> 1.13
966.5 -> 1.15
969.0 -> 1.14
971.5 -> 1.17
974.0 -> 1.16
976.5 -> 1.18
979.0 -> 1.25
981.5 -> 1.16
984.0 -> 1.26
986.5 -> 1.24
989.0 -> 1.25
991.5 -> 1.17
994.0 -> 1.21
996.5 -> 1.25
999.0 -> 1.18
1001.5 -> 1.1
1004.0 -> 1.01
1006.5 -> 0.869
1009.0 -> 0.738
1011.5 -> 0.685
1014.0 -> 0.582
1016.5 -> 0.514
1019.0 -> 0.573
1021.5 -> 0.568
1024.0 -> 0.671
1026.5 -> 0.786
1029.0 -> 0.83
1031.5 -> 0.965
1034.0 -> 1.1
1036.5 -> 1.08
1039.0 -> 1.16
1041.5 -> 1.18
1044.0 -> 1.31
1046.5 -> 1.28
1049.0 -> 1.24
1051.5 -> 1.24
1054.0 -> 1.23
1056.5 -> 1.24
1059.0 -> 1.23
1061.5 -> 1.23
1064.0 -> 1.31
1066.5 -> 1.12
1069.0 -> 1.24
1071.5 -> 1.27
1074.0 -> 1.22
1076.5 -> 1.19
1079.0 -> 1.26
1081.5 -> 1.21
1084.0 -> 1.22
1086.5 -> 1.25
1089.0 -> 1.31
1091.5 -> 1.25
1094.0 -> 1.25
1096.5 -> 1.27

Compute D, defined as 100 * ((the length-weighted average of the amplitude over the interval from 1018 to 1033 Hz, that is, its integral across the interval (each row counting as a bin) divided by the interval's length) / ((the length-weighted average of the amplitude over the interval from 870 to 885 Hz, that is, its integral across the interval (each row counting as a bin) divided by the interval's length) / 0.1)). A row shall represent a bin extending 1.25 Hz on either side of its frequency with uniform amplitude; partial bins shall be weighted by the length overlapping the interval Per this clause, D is 5.9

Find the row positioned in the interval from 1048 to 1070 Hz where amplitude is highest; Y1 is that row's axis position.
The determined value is 1064.0 Hz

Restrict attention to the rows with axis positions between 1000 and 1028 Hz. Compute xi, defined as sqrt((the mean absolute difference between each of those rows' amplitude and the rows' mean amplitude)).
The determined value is 0.39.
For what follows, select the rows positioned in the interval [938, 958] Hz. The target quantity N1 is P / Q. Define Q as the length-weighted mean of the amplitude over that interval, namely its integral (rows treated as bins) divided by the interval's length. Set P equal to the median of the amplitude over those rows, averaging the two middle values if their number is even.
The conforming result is 1.03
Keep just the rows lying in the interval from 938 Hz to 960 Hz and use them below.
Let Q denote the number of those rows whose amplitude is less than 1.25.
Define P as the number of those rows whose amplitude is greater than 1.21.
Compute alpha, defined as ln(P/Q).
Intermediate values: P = 5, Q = 4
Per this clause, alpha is 0.2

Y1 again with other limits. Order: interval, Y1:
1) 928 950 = 941.5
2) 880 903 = 881.5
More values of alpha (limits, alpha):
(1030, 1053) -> -0.6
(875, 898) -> 0.0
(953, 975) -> -2.2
